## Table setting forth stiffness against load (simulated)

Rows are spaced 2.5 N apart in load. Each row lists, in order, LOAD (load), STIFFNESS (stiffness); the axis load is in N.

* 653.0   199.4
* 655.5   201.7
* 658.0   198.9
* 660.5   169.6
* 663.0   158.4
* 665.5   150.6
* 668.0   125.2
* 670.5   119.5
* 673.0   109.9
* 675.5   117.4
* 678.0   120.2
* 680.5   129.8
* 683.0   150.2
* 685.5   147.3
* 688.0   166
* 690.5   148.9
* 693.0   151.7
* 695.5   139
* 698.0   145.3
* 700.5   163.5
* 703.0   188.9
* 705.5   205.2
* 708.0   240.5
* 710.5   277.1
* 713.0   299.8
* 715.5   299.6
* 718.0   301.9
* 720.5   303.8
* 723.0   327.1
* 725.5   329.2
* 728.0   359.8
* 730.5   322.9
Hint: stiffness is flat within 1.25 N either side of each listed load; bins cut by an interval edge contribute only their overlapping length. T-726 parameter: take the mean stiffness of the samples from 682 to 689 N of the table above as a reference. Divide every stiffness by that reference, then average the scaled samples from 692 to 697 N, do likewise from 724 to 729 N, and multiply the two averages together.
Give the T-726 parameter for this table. 2.1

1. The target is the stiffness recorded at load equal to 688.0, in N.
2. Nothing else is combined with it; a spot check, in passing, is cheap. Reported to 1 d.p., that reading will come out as 166.0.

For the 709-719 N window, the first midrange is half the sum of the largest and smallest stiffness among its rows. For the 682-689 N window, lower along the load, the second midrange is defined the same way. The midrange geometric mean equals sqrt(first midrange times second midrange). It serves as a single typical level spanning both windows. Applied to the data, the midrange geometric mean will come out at 213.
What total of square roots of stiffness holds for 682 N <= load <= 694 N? 62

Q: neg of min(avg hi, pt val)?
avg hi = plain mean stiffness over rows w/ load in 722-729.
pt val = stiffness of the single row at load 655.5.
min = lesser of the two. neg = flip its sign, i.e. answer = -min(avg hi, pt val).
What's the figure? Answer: -202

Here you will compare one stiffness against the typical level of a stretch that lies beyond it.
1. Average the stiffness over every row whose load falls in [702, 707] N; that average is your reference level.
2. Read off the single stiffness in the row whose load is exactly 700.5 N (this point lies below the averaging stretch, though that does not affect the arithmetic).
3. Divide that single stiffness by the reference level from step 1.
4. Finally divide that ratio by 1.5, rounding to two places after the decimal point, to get 0.55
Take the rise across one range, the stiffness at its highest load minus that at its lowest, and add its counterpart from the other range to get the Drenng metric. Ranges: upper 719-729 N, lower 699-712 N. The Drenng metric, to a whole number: 170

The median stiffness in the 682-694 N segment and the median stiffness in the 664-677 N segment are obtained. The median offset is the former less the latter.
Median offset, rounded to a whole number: 31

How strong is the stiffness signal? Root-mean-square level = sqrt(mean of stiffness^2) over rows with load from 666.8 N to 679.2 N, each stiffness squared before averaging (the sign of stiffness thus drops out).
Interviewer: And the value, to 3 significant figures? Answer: 119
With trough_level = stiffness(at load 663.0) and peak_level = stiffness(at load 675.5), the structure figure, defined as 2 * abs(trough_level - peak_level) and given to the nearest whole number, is 82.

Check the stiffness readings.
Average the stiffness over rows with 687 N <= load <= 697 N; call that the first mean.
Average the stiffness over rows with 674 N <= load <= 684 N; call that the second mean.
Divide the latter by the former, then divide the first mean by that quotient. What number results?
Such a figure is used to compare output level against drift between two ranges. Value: 177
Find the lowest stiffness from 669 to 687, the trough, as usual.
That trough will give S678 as 109.9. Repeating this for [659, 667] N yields 150.6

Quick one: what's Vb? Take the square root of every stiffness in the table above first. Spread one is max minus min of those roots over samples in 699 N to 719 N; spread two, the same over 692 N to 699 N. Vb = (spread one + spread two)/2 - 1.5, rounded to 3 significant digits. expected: 1.06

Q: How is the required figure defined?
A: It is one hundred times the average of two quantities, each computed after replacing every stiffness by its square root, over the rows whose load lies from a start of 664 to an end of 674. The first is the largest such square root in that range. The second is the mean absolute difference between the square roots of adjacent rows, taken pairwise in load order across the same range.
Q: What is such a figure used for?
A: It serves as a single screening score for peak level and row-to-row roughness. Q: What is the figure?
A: 643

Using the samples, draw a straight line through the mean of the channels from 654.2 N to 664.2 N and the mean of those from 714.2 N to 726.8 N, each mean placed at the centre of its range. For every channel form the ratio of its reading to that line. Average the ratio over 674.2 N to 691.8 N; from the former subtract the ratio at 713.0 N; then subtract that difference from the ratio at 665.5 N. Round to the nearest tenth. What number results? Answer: 1.2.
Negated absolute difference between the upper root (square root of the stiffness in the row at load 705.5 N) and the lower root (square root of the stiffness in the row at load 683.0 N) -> -2.1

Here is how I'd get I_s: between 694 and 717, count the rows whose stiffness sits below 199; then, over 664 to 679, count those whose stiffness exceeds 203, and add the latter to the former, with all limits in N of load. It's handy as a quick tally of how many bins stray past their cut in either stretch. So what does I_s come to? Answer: 4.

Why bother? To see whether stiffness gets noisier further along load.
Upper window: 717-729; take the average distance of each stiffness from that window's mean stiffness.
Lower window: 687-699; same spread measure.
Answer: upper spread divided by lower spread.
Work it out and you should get 2.5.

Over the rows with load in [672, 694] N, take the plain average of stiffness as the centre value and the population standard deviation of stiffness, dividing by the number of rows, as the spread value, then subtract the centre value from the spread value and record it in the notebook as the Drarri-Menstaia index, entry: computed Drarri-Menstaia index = -120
